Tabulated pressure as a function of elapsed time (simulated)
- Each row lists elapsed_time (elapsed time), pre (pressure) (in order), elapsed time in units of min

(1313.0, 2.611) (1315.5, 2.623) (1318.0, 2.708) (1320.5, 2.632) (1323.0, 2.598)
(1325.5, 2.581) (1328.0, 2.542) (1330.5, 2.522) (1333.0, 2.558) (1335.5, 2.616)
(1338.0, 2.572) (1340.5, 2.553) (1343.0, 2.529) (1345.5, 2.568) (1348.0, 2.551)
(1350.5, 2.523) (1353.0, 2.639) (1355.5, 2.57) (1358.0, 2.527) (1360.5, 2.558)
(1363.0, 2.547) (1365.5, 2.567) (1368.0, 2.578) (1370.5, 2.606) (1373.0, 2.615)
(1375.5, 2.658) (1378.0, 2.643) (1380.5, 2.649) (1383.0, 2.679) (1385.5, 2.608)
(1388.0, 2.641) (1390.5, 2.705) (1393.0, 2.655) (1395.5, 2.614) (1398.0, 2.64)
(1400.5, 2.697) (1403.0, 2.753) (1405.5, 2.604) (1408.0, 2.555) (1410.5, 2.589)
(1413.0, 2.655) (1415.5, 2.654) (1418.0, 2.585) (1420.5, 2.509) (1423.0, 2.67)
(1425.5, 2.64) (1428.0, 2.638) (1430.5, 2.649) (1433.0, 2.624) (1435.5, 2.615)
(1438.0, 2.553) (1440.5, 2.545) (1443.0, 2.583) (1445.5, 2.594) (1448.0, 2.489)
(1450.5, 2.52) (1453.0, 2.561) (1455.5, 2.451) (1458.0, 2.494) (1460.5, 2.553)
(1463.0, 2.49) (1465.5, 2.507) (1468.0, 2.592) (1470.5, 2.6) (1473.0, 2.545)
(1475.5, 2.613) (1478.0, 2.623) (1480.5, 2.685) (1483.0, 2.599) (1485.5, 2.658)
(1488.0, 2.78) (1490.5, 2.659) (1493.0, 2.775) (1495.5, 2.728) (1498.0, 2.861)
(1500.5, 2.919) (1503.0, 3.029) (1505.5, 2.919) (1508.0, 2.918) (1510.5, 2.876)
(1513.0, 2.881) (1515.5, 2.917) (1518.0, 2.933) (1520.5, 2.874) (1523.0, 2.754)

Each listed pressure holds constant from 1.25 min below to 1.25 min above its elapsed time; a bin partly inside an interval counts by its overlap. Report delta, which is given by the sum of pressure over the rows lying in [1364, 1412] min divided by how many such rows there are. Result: 2.63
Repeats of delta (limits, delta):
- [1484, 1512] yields 2.83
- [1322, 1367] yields 2.56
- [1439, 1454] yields 2.55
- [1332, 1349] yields 2.56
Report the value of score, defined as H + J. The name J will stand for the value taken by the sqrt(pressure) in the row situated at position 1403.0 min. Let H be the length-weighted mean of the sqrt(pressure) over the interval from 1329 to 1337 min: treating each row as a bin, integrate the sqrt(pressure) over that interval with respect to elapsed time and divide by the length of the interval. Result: 3.26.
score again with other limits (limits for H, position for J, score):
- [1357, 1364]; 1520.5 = 3.29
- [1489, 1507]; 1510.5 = 3.38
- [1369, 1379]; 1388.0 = 3.25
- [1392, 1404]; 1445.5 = 3.24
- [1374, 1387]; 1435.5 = 3.24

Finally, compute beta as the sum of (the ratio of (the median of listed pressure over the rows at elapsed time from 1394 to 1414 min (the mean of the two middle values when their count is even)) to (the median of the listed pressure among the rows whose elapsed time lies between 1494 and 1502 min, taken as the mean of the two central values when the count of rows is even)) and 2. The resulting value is 2.92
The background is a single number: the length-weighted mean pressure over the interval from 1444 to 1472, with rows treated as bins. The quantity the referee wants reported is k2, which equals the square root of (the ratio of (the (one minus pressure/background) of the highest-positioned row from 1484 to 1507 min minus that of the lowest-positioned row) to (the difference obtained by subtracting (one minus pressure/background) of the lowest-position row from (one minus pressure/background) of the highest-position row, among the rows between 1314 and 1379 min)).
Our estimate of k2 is 3.61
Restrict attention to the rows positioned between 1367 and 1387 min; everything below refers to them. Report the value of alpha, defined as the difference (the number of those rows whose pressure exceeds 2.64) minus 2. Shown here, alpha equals 2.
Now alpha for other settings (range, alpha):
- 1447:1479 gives -2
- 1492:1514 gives 7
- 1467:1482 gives -1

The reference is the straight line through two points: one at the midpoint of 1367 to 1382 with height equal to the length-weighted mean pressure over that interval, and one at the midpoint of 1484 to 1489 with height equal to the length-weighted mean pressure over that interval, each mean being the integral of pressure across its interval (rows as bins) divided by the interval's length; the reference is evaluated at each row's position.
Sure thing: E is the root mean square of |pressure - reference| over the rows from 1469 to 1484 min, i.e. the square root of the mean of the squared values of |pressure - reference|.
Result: 0.10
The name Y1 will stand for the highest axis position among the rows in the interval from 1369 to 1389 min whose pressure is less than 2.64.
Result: 1385.5 min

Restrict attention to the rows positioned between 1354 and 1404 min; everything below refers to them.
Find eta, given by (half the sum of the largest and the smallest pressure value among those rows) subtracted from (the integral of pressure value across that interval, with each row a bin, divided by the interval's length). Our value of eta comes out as -0.015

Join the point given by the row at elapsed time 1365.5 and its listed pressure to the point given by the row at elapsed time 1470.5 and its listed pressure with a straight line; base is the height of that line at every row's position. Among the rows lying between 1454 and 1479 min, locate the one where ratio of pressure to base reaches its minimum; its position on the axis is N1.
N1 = 1455.5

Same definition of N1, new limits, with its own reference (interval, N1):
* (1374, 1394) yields 1385.5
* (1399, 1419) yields 1408.0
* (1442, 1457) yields 1455.5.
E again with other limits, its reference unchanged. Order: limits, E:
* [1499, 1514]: 0.21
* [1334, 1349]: 0.05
